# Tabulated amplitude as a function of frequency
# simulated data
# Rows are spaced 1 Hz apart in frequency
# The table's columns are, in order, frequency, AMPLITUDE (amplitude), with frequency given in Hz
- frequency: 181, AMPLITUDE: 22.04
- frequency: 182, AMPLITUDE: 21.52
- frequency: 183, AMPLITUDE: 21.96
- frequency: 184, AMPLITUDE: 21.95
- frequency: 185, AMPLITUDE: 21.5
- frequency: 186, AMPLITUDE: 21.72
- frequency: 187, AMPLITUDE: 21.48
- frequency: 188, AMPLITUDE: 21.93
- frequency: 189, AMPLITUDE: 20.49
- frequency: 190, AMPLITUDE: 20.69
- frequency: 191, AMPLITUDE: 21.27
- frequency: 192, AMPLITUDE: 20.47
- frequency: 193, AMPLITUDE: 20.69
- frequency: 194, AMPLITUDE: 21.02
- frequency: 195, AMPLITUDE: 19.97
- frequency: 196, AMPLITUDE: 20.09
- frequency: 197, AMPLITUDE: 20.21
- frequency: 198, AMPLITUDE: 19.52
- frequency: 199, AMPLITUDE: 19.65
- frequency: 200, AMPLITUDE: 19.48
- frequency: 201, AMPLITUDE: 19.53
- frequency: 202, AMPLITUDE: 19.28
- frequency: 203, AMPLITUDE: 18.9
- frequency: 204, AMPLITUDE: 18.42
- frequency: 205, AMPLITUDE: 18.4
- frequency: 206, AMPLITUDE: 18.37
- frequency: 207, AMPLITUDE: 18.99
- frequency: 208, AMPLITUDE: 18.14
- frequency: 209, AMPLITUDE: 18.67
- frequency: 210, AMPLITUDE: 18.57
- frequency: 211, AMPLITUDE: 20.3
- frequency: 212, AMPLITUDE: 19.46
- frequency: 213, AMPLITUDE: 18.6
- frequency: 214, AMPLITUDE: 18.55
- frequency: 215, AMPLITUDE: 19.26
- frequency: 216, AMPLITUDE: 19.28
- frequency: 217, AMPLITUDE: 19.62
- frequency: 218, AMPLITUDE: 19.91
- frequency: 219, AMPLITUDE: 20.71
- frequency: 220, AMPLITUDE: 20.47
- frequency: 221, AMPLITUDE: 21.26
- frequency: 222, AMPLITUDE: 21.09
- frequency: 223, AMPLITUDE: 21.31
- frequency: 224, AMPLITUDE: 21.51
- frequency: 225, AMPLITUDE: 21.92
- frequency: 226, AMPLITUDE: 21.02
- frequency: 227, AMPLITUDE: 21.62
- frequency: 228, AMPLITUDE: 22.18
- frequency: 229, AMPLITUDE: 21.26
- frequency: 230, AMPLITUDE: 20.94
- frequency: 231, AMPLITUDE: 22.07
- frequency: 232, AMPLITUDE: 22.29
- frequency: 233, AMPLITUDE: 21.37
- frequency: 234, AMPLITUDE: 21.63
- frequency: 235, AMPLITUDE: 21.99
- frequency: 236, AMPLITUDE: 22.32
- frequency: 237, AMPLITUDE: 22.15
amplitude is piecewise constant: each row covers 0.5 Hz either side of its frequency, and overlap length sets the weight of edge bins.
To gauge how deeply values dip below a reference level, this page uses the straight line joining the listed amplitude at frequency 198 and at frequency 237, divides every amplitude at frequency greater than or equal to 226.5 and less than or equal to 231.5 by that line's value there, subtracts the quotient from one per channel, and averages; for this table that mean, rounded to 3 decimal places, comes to 0.000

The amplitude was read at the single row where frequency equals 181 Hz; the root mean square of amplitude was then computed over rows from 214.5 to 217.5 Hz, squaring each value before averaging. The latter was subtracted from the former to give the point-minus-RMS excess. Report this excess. 3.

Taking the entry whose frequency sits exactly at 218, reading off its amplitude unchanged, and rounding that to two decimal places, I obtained 19.91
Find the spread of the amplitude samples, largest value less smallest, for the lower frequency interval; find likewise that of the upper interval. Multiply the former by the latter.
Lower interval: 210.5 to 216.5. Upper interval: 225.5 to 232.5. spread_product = 2.4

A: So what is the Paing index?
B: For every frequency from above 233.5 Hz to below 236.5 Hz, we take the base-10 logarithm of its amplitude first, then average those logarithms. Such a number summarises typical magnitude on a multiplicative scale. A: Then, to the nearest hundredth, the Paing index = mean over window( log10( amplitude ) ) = 1.34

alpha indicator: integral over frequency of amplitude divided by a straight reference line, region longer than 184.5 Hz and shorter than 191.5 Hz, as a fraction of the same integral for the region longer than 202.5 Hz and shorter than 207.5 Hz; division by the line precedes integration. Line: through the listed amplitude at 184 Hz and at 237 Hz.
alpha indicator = 1.6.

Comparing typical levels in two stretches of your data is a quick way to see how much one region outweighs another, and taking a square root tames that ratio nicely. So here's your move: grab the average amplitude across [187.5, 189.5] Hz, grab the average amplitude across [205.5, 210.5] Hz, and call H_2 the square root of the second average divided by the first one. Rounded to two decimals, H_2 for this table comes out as 0.94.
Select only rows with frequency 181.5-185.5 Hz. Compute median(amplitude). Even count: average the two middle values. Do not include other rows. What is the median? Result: 21.7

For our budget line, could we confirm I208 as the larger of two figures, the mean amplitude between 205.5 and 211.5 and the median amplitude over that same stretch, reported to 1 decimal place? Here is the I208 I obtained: 18.8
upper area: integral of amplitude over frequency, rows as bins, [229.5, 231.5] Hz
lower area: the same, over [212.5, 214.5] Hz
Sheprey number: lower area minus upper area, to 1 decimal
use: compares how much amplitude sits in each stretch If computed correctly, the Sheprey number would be -5.9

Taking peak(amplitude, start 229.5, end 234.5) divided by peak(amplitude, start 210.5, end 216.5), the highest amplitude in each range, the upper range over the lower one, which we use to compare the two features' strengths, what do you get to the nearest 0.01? 1.10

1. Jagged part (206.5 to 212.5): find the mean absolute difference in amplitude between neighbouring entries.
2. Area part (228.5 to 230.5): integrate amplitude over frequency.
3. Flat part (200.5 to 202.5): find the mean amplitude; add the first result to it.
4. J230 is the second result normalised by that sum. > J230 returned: 2.1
